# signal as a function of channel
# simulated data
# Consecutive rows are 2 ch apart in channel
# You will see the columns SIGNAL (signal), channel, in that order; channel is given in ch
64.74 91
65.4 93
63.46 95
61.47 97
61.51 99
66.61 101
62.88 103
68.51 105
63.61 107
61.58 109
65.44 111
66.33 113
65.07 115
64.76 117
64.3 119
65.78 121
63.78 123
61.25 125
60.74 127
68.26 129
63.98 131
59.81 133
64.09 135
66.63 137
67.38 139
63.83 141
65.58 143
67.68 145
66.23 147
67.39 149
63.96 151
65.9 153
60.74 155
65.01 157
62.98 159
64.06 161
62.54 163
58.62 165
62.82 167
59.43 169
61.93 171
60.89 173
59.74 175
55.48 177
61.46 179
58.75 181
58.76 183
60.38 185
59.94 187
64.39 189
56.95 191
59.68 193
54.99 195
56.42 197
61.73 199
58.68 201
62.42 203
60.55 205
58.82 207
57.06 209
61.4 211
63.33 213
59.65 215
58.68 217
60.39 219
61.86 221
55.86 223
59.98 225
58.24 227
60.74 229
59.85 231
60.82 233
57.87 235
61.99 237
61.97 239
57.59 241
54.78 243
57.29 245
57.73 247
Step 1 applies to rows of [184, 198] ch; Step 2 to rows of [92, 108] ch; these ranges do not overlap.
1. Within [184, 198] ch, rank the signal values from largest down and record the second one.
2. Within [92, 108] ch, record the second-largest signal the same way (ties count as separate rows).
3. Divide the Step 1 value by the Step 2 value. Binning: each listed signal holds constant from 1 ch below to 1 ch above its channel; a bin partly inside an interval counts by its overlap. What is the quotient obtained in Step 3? 0.91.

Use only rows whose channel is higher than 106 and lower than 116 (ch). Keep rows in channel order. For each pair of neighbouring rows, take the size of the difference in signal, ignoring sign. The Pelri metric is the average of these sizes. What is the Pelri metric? 2.0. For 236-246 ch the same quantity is 2.4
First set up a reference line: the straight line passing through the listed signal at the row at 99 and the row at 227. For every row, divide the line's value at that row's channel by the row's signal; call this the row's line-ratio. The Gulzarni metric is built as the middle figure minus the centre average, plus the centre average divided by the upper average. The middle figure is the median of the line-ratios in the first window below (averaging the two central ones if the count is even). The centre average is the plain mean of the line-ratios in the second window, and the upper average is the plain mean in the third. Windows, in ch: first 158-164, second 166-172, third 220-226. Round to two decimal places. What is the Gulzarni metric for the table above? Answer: 0.97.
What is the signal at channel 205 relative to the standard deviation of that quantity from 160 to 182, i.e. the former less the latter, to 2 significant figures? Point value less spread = 58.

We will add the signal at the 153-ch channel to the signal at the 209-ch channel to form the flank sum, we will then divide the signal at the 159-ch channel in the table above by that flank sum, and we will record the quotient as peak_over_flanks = 0.512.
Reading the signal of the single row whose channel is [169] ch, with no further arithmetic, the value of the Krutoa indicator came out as 59.43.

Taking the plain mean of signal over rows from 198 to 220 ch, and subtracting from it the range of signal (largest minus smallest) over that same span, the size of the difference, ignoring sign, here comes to 54.0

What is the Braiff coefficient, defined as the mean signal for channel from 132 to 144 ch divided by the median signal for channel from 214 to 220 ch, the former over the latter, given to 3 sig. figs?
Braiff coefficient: 1.08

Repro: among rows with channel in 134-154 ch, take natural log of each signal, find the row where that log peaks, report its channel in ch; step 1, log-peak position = 145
